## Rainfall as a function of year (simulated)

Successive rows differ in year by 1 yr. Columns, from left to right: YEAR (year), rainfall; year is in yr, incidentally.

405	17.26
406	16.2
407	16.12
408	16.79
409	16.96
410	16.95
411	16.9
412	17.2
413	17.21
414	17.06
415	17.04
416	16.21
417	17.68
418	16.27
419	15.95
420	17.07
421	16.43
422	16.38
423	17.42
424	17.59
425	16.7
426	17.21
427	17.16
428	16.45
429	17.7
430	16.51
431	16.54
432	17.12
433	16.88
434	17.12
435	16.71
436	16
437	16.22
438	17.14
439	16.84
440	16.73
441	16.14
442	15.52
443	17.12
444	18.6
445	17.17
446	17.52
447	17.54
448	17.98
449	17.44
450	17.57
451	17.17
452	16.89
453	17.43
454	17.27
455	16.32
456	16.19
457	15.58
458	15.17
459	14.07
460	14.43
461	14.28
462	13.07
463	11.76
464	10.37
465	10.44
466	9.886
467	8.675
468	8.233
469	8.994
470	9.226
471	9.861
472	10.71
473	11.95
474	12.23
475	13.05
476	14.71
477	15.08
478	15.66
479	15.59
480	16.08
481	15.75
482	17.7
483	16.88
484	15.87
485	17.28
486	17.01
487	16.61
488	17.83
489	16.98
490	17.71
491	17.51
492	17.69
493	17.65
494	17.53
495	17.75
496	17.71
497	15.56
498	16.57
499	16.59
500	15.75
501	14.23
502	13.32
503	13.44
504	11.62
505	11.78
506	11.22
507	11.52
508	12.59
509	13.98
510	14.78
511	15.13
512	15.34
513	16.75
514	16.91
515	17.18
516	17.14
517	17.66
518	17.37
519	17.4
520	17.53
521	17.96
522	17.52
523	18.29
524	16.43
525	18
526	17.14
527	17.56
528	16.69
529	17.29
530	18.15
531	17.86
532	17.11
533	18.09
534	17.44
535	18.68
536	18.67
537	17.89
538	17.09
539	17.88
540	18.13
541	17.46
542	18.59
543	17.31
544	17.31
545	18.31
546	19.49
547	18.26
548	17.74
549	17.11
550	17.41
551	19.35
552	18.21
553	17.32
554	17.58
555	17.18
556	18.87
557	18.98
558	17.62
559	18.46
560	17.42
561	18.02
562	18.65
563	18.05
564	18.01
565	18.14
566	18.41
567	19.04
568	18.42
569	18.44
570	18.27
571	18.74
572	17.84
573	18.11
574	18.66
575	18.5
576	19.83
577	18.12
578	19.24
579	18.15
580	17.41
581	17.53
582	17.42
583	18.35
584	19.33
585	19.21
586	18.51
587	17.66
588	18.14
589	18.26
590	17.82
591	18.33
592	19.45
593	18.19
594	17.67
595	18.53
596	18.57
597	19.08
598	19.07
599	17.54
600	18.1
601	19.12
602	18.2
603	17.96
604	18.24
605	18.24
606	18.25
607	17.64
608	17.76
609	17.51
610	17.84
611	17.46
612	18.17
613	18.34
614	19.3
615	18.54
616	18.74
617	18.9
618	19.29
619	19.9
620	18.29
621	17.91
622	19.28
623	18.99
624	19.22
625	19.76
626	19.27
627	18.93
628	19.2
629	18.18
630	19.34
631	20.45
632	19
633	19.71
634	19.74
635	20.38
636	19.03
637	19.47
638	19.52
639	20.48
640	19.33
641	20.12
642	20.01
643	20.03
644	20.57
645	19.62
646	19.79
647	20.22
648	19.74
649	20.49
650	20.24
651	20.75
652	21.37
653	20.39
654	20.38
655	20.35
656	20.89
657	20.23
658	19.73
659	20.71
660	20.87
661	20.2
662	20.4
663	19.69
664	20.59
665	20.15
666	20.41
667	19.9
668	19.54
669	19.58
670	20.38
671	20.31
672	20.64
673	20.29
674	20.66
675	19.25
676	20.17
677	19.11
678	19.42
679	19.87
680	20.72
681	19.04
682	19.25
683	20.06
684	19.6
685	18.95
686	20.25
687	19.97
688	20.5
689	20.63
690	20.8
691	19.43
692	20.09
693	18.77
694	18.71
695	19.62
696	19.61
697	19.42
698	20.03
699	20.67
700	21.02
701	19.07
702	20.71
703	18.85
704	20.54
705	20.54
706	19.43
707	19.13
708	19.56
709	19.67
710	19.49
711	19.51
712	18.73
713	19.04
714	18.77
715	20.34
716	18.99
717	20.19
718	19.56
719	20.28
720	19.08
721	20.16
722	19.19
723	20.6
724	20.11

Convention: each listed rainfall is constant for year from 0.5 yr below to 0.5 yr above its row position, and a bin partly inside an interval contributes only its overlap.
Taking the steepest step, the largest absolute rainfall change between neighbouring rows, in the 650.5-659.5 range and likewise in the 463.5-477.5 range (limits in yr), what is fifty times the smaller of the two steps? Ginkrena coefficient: 49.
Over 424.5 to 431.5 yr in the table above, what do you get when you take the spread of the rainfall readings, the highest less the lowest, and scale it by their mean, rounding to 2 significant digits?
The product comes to 21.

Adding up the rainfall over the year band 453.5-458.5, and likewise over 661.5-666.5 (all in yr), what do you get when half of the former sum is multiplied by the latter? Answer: 4076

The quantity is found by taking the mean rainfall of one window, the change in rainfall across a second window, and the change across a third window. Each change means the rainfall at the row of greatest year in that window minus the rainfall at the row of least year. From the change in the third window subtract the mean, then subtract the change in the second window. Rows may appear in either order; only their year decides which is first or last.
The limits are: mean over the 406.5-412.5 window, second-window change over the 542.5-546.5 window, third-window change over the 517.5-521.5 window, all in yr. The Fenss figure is -18.4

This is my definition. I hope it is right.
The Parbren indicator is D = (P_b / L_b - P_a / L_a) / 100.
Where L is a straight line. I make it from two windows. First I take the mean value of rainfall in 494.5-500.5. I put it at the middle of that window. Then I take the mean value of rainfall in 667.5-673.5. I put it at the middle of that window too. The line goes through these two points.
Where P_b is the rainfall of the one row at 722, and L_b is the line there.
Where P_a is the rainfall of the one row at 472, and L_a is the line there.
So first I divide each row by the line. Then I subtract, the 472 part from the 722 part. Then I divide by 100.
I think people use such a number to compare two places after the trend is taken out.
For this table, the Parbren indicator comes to 0.0024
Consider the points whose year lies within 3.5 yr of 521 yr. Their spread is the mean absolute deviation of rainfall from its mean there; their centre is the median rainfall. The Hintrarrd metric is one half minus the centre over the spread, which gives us -47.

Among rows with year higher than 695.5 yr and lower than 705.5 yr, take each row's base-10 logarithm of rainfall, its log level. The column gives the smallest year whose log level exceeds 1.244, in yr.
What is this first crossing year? 696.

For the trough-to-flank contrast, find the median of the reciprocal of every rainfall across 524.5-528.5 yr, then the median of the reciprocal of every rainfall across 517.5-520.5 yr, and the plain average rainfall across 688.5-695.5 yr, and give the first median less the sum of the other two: -19.7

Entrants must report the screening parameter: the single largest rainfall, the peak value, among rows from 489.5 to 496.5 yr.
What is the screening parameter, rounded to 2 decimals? 17.75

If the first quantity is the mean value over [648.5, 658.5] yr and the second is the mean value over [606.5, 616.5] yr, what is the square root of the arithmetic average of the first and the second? 4.39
